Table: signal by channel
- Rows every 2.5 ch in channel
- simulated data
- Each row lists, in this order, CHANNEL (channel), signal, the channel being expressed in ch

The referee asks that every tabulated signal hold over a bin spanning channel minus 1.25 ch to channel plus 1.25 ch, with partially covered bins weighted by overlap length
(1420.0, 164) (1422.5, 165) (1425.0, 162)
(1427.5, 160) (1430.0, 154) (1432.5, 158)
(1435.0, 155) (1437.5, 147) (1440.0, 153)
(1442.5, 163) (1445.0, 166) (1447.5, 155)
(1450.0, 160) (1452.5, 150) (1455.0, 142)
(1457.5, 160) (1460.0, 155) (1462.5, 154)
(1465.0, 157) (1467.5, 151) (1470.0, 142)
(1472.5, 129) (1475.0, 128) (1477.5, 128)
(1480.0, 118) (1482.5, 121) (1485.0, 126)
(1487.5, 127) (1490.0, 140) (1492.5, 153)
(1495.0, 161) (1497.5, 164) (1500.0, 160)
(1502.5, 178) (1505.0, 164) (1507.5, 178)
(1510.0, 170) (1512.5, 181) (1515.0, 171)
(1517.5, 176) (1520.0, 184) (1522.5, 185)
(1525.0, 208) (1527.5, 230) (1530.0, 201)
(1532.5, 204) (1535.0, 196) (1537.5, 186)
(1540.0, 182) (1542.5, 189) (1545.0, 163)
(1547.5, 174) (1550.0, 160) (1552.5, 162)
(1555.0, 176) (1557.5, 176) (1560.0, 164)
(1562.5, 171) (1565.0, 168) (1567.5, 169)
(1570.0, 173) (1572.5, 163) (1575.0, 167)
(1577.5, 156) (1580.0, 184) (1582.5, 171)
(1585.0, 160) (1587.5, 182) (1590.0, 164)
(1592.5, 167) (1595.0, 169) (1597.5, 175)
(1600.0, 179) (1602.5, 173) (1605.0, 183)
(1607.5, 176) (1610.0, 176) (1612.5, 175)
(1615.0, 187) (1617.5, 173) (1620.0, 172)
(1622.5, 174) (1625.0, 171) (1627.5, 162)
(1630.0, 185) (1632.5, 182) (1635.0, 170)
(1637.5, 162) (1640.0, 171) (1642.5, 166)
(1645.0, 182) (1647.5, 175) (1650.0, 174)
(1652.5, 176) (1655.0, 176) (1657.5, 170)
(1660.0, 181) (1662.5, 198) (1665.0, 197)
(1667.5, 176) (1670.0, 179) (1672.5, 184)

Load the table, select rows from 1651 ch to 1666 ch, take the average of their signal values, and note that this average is 183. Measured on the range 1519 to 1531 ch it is 202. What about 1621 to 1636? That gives 174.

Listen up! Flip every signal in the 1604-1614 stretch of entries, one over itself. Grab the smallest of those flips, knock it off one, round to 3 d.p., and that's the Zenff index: 0.995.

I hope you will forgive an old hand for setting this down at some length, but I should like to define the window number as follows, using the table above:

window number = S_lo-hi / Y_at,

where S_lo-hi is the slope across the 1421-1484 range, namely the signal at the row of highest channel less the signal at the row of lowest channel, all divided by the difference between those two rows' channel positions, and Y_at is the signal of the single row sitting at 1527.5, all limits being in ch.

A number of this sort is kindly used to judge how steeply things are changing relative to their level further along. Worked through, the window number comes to -0.003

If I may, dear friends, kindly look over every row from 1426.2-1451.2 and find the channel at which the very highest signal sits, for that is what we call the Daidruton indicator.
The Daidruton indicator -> 1445.0 ch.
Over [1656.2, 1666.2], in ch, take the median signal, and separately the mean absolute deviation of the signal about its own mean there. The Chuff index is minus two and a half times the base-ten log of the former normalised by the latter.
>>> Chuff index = -3.1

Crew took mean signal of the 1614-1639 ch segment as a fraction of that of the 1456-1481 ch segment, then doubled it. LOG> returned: 2.4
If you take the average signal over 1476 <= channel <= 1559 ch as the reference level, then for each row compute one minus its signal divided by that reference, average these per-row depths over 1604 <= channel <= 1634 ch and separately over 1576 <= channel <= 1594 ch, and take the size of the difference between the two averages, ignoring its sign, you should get 0.042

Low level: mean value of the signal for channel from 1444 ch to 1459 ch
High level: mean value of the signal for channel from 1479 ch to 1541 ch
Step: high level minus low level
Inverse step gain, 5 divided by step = 0.3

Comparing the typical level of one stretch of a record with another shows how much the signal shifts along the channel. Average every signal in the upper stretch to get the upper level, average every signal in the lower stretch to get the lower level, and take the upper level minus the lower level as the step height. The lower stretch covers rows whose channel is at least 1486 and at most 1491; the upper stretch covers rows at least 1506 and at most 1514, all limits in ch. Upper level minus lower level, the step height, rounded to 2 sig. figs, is 43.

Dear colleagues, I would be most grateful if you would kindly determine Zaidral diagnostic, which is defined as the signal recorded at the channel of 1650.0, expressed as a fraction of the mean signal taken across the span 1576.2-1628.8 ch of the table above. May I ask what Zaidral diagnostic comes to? 1.01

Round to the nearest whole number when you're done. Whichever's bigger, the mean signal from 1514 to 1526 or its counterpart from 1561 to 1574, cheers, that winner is 185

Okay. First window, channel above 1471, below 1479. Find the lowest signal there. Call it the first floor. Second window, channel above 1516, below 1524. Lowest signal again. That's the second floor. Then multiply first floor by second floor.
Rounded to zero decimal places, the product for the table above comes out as 22528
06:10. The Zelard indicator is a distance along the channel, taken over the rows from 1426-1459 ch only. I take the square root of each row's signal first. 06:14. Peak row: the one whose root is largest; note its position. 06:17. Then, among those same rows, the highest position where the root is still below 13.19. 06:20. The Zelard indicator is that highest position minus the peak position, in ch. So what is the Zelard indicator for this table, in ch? 12.5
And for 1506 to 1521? -5.0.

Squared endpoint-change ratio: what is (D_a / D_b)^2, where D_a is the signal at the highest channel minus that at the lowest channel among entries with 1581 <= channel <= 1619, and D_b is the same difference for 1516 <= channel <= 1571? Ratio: 0.44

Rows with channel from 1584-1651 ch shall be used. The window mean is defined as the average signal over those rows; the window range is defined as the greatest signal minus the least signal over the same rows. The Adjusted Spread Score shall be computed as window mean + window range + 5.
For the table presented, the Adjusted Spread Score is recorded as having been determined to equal 206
